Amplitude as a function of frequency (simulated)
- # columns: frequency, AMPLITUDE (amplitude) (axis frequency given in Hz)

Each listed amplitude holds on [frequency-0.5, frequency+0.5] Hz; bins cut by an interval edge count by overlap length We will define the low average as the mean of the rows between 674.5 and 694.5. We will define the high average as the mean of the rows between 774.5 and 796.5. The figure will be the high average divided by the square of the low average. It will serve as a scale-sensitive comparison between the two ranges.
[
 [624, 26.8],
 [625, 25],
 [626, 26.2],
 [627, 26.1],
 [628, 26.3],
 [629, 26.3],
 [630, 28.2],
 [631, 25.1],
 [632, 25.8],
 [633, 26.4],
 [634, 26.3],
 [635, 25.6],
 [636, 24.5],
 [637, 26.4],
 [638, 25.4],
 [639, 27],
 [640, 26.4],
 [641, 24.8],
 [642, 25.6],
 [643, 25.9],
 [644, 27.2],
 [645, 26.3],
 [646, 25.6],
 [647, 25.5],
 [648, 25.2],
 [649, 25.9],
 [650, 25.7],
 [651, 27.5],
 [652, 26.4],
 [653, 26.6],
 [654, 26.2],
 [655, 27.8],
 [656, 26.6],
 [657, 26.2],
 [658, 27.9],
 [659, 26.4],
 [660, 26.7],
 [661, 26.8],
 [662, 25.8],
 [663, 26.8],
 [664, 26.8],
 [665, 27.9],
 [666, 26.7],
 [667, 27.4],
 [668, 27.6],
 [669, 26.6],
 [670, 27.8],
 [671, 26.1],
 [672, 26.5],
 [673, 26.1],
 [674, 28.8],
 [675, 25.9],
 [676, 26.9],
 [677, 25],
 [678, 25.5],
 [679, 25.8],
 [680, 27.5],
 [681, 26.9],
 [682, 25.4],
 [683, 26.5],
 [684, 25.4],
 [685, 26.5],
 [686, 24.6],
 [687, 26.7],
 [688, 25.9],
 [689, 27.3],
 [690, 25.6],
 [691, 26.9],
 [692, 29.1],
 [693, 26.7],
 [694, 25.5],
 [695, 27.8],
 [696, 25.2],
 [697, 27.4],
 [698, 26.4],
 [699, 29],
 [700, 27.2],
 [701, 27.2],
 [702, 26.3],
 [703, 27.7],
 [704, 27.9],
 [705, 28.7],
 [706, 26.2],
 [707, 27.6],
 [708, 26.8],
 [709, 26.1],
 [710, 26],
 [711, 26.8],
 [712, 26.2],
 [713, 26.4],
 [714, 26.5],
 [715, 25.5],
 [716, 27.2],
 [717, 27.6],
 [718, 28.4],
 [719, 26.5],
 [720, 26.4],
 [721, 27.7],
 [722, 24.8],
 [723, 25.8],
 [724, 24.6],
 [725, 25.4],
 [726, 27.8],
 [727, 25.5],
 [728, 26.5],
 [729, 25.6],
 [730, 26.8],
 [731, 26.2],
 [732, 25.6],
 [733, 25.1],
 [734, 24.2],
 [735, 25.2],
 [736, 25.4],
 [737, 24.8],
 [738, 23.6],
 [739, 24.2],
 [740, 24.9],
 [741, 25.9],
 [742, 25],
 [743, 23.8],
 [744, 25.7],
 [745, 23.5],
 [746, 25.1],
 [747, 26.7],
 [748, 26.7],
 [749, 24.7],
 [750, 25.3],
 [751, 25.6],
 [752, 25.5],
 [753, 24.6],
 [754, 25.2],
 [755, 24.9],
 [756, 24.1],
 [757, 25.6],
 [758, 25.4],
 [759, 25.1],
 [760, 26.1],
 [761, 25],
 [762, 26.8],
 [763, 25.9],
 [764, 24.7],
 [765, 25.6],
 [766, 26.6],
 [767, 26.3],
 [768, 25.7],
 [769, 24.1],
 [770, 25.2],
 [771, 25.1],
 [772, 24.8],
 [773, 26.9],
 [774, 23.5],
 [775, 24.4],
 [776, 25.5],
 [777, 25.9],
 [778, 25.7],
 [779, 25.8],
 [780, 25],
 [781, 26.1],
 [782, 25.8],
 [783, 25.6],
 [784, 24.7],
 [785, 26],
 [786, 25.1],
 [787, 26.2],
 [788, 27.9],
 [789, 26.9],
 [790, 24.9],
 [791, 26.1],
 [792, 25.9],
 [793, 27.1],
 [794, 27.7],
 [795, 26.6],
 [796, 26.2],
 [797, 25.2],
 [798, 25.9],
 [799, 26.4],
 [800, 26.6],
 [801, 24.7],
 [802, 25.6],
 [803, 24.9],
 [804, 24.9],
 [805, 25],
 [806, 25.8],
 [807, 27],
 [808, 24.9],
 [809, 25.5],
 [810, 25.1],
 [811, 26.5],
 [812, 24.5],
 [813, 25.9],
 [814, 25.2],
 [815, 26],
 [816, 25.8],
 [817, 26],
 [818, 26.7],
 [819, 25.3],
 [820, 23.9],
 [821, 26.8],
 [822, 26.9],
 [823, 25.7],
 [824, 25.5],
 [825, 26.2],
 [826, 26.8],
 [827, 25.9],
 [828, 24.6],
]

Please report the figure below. 0.0376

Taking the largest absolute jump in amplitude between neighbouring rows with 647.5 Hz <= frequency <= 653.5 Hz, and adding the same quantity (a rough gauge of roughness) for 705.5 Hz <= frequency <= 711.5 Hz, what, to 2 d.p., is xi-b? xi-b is 3.20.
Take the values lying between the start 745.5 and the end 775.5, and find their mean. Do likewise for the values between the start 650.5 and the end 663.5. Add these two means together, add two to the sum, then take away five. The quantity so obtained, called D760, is 49.1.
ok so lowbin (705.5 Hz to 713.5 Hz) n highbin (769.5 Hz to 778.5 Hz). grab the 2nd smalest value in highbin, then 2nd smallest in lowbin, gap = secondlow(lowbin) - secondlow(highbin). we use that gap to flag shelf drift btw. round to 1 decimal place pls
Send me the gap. 1.7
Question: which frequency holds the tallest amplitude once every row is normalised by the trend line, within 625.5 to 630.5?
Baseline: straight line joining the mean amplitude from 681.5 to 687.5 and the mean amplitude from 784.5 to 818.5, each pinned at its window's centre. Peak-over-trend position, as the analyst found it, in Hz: 630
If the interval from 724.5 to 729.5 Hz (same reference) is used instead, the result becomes 726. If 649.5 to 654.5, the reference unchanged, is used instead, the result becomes 651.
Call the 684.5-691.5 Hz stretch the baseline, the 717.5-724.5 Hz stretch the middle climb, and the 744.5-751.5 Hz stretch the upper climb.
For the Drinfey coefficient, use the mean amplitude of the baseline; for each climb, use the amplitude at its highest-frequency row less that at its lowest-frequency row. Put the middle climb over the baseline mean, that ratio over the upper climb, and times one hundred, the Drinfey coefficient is -7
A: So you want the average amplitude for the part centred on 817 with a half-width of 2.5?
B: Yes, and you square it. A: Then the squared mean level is 674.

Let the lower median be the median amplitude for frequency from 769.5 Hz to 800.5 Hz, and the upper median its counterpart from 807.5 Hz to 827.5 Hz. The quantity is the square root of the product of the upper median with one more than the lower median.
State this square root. 26.4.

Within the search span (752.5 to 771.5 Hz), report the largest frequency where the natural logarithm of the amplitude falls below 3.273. 771 Hz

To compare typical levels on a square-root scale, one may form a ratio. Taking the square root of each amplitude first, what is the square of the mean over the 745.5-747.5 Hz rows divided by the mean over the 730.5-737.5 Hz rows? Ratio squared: 1.03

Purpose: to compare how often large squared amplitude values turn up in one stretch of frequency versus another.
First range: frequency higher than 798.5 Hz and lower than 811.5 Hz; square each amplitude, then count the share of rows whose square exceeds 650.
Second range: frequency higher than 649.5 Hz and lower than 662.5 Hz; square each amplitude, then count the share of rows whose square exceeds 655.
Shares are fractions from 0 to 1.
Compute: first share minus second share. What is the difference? -0.46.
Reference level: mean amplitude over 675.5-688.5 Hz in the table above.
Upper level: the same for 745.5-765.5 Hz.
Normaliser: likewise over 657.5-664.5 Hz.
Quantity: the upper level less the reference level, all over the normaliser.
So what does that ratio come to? -0.023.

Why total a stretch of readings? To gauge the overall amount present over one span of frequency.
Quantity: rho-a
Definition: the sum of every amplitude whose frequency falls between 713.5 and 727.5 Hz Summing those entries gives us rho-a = 370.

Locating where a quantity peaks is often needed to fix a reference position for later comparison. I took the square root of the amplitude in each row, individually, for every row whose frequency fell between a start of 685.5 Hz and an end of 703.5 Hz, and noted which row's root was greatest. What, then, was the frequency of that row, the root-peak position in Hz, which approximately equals 692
